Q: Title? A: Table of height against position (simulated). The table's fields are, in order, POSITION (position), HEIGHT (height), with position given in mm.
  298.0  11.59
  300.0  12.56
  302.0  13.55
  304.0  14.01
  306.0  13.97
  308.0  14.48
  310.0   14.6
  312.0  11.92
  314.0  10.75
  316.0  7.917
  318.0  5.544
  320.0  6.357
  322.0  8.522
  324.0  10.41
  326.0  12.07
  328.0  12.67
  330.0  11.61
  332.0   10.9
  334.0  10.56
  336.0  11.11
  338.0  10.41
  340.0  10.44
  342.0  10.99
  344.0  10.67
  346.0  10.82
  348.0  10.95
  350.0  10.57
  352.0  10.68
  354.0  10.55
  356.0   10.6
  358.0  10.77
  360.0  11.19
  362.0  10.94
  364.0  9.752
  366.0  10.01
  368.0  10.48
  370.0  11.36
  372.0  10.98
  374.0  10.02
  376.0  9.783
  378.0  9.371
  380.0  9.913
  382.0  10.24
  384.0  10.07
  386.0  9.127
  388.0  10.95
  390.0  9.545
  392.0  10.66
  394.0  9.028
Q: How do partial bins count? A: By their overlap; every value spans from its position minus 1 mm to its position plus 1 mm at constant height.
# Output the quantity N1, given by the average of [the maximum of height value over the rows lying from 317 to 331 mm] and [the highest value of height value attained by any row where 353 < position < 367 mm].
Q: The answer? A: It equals 11.9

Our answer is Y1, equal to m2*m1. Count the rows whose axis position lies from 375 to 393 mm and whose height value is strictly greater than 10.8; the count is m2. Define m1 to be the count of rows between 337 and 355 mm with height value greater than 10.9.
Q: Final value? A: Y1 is 2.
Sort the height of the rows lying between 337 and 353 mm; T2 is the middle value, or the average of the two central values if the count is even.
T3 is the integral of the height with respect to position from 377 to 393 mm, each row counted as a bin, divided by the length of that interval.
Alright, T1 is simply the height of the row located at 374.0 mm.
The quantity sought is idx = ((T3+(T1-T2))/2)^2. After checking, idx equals 22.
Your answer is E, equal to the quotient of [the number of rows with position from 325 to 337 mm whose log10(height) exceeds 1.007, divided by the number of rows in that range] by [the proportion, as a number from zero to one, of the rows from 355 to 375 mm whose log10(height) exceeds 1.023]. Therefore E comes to 1.7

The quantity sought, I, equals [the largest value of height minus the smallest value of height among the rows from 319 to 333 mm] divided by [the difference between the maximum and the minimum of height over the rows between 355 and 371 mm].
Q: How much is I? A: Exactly 3.9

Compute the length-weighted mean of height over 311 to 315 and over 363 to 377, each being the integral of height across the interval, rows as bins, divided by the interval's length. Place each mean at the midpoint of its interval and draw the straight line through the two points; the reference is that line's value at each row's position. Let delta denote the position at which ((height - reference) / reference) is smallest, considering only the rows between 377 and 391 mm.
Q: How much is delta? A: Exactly 386.0 mm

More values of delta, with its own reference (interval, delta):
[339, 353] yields 340.0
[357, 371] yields 364.0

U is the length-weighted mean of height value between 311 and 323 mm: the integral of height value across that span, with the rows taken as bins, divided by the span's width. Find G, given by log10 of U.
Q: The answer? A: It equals 0.93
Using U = 8.5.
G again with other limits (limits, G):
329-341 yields 1.03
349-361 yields 1.03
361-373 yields 1.02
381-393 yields 1.00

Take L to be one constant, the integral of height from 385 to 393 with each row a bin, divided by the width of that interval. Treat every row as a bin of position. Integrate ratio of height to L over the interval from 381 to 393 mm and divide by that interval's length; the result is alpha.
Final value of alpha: 1.00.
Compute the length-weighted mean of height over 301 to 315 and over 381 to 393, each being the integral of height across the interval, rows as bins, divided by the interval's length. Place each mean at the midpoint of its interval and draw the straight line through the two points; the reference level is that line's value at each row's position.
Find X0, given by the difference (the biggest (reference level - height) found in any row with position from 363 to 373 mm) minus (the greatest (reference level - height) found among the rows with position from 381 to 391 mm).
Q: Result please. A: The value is 0.27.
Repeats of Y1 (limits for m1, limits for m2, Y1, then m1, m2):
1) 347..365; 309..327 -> 9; 3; 3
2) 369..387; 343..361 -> 6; 2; 3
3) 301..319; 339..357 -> 18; 6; 3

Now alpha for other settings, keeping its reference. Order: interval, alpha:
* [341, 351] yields 1.07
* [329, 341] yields 1.08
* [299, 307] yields 1.34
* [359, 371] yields 1.05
